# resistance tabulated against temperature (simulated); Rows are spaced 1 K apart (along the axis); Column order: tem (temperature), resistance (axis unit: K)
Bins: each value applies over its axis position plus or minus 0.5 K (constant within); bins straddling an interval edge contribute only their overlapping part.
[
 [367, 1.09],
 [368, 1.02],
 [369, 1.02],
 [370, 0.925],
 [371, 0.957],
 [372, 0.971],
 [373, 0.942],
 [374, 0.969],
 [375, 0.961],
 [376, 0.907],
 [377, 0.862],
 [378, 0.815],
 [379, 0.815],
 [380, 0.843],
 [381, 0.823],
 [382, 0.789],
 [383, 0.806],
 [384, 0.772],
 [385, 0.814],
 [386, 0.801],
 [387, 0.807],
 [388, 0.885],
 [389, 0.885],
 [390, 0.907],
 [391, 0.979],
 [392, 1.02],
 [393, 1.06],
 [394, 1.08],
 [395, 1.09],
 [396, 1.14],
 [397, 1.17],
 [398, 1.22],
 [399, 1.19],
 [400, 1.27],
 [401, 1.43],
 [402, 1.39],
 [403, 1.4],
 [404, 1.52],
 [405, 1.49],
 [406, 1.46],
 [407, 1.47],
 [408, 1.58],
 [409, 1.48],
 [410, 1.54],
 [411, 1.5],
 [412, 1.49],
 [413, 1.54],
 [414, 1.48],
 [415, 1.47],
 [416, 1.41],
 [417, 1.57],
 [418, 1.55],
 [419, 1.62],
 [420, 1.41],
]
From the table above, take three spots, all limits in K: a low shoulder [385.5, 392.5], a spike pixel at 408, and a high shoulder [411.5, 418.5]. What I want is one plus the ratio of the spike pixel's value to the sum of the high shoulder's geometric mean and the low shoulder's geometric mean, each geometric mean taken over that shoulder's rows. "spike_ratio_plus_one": 1.660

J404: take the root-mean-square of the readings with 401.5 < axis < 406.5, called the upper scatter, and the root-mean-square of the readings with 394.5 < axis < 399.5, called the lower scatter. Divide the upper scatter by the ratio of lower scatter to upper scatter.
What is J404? 1.82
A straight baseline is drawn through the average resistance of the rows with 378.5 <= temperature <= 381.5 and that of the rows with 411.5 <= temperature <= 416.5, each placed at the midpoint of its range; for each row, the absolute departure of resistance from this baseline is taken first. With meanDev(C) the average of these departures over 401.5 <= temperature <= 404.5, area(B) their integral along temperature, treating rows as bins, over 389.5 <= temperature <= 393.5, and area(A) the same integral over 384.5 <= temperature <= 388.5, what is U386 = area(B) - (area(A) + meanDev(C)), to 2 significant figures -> -0.45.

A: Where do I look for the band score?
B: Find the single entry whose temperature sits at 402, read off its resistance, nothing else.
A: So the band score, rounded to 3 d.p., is 1.390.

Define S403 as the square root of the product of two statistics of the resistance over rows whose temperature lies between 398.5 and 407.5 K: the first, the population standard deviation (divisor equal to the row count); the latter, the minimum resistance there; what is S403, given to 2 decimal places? 0.35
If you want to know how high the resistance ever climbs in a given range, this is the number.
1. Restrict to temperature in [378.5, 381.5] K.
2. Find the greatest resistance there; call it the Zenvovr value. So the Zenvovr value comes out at 0.843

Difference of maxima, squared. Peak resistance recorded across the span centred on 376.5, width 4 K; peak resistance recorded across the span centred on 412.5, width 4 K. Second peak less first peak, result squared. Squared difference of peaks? 0.34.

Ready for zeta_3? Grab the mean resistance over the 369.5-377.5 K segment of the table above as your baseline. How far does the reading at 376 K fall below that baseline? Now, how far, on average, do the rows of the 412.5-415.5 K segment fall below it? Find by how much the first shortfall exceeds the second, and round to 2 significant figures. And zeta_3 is 0.59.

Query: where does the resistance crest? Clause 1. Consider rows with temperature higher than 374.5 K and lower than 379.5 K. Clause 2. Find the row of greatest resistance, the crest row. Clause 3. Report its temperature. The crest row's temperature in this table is 375 K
